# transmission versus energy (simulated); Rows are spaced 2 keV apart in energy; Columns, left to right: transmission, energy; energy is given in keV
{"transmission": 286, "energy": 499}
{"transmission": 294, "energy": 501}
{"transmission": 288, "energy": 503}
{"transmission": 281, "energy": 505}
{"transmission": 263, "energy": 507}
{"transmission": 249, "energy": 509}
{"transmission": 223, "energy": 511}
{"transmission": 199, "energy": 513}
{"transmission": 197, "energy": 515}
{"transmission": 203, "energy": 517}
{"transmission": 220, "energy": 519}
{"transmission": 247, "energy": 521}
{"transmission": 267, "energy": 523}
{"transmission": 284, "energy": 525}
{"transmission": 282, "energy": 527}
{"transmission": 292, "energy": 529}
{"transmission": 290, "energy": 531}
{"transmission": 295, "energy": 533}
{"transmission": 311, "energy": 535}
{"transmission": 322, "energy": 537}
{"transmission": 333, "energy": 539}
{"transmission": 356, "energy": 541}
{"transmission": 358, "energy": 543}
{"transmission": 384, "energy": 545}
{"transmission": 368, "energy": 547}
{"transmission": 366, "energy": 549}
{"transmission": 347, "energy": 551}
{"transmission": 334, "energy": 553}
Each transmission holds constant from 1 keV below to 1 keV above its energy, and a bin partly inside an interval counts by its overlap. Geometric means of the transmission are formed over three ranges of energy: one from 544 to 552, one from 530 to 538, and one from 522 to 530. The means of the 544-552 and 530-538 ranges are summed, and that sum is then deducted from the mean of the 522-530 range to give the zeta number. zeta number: -389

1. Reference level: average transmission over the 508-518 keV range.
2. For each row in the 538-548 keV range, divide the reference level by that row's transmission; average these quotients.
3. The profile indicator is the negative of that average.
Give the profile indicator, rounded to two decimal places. -0.60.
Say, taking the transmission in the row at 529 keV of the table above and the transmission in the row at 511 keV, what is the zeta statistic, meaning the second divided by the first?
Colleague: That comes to 0.76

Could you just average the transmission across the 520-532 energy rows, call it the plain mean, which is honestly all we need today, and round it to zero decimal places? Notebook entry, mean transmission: 277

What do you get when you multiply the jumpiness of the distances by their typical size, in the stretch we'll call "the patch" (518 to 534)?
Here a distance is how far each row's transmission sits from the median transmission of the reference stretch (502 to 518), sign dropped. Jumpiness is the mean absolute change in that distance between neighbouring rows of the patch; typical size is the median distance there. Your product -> 410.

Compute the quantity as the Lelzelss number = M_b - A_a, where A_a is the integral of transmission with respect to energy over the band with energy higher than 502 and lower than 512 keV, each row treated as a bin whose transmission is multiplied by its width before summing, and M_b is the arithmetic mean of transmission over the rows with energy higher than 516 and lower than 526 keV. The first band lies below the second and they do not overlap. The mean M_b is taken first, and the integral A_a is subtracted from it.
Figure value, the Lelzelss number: -2364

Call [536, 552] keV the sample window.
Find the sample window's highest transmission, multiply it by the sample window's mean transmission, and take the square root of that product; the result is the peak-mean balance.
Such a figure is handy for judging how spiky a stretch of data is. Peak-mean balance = 369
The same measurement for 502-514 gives 269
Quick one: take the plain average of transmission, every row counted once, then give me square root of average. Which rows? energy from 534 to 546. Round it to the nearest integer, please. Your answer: 19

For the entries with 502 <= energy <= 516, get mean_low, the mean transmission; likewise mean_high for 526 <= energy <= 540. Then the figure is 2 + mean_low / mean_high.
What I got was 2.80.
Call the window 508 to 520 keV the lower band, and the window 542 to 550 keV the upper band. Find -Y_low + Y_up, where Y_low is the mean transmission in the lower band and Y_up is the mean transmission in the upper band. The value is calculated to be 154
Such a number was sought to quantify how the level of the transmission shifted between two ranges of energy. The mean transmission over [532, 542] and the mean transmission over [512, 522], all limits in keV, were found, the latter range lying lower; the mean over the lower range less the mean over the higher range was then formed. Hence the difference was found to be -110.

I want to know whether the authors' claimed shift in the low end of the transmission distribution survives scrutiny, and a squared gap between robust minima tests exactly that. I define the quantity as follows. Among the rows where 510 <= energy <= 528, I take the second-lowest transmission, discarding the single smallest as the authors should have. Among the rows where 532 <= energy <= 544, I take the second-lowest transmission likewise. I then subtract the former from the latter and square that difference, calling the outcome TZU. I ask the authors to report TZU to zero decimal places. 12544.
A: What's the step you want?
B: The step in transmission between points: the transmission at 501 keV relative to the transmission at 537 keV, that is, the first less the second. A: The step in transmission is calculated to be -28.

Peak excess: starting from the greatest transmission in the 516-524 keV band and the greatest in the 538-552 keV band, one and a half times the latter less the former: 309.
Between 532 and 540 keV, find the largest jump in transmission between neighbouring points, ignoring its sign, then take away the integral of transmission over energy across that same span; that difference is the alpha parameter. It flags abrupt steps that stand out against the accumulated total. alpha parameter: -2506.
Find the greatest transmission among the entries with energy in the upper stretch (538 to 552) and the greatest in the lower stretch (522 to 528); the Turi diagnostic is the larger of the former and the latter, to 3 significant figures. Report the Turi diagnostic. 384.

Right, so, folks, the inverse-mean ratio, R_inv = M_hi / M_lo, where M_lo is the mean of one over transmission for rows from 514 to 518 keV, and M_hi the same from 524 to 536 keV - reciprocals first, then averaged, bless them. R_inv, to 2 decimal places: 0.68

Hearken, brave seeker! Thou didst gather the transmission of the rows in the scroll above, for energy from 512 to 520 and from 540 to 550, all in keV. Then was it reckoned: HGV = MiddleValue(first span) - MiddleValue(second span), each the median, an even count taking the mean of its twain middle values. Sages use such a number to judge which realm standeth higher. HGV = -165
